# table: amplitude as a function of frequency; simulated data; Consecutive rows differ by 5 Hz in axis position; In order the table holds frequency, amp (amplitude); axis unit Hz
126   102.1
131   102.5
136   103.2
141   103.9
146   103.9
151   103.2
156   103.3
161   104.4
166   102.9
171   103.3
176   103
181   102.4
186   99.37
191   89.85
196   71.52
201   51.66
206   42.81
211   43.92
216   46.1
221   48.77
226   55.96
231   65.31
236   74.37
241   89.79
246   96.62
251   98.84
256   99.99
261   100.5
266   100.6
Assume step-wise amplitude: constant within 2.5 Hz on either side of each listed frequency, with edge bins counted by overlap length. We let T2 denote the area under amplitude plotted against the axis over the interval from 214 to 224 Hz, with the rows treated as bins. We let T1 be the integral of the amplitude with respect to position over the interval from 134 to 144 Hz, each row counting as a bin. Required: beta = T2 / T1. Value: 0.5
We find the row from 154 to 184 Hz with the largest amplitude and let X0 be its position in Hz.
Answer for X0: 161 Hz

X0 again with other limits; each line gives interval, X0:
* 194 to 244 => 241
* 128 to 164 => 161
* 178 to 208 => 181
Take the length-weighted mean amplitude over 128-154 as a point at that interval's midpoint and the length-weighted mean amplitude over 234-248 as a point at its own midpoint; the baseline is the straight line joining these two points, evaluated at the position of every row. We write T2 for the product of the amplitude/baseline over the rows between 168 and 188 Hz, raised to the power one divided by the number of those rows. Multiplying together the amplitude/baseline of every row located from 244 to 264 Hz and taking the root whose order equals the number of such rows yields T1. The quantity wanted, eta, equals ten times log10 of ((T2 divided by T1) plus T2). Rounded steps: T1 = 1.2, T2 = 1.049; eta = 2.9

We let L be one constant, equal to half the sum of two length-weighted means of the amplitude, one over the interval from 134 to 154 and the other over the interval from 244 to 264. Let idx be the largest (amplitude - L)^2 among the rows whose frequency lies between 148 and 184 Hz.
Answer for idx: 9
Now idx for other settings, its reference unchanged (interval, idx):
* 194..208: 3423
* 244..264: 22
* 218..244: 2761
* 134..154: 7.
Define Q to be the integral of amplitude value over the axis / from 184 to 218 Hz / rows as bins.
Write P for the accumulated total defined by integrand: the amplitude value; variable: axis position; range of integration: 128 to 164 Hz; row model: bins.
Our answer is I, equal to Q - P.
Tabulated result -1571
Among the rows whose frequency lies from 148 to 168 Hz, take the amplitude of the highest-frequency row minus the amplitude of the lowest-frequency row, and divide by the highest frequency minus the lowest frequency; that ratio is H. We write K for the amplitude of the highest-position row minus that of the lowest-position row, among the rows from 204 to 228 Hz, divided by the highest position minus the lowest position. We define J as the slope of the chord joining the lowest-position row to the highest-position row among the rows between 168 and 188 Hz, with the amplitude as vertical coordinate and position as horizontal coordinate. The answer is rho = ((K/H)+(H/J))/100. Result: -0.33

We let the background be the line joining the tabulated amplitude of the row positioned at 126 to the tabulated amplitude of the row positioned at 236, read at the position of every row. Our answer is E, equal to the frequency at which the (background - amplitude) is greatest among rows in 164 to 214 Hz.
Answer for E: 206 Hz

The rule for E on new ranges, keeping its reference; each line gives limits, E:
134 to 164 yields 136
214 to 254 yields 216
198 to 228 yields 206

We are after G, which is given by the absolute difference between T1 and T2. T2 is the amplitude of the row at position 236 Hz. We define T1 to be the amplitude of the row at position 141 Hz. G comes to 30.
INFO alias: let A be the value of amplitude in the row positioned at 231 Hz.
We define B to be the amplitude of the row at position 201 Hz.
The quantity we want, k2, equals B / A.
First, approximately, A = 65.31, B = 51.66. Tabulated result 0.79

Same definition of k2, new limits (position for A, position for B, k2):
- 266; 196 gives 0.71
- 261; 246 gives 0.96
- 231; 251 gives 1.51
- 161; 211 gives 0.42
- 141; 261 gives 0.97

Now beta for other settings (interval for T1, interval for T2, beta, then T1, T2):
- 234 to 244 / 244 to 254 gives 1.2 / 832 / 979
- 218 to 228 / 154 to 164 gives 2.0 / 519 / 1038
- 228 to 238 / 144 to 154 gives 1.5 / 689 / 1035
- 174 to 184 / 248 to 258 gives 1.0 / 1025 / 992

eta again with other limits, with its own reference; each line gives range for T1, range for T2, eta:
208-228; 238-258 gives 5.1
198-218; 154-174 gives 4.9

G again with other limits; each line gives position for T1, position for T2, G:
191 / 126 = 12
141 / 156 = 1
